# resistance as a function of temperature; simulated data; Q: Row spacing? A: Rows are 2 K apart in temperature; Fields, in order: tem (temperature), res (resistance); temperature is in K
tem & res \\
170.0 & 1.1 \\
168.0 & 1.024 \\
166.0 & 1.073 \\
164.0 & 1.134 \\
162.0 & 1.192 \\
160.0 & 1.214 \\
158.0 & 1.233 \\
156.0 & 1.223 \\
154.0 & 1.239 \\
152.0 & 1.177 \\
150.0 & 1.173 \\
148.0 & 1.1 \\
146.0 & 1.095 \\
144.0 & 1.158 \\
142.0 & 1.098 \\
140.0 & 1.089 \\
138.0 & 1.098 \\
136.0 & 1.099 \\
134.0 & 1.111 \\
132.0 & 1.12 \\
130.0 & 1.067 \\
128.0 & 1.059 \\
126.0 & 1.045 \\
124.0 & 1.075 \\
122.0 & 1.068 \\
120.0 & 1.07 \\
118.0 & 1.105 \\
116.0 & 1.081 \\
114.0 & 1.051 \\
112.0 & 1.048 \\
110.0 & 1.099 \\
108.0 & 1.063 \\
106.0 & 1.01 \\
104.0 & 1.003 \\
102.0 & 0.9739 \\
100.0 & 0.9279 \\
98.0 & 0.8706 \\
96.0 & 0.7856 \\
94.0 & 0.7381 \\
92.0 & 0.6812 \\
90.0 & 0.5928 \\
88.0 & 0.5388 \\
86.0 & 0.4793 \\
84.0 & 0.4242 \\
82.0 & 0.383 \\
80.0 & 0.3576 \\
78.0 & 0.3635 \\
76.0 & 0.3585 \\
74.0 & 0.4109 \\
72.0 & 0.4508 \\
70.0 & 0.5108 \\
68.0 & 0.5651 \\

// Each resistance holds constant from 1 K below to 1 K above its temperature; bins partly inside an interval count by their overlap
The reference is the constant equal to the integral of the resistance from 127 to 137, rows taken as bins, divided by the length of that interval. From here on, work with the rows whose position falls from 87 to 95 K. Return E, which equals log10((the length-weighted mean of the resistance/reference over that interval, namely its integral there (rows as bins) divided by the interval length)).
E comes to -0.23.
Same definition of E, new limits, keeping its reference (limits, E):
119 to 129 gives -0.01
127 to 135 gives 0.00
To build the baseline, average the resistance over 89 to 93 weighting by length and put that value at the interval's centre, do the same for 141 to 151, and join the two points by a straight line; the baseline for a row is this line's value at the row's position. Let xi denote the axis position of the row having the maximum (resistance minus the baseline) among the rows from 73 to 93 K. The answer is 92.0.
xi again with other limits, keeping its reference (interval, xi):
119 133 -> 120.0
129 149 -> 132.0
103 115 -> 110.0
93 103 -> 102.0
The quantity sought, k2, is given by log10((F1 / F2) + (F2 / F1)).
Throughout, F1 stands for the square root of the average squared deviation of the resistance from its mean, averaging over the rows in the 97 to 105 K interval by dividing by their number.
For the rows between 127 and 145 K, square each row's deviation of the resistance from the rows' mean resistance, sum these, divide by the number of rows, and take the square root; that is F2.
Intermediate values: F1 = 0.05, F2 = 0.027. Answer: 0.38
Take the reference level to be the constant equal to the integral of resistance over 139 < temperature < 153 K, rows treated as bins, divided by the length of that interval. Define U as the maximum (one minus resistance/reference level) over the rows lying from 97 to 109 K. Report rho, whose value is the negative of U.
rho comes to -0.23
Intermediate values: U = 0.228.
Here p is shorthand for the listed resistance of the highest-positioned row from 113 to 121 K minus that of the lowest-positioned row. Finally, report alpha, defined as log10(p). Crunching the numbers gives -1.7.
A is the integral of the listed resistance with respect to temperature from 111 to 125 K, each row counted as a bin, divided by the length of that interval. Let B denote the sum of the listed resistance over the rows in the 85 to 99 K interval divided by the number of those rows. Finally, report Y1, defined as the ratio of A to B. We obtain 1.6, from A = 1.07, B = 0.67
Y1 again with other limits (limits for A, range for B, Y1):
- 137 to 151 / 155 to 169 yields 1.0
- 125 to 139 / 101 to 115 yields 1.0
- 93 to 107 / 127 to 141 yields 0.8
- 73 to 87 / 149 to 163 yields 0.3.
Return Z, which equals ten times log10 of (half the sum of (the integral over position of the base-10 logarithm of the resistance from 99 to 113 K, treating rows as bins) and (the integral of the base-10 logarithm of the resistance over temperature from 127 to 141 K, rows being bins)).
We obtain -5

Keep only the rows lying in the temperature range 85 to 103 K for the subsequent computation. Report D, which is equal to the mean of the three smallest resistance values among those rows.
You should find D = 0.54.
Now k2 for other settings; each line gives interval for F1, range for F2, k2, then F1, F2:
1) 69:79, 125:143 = 0.45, 0.06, 0.024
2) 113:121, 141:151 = 0.36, 0.02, 0.034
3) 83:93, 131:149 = 0.67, 0.09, 0.020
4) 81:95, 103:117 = 0.60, 0.12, 0.032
